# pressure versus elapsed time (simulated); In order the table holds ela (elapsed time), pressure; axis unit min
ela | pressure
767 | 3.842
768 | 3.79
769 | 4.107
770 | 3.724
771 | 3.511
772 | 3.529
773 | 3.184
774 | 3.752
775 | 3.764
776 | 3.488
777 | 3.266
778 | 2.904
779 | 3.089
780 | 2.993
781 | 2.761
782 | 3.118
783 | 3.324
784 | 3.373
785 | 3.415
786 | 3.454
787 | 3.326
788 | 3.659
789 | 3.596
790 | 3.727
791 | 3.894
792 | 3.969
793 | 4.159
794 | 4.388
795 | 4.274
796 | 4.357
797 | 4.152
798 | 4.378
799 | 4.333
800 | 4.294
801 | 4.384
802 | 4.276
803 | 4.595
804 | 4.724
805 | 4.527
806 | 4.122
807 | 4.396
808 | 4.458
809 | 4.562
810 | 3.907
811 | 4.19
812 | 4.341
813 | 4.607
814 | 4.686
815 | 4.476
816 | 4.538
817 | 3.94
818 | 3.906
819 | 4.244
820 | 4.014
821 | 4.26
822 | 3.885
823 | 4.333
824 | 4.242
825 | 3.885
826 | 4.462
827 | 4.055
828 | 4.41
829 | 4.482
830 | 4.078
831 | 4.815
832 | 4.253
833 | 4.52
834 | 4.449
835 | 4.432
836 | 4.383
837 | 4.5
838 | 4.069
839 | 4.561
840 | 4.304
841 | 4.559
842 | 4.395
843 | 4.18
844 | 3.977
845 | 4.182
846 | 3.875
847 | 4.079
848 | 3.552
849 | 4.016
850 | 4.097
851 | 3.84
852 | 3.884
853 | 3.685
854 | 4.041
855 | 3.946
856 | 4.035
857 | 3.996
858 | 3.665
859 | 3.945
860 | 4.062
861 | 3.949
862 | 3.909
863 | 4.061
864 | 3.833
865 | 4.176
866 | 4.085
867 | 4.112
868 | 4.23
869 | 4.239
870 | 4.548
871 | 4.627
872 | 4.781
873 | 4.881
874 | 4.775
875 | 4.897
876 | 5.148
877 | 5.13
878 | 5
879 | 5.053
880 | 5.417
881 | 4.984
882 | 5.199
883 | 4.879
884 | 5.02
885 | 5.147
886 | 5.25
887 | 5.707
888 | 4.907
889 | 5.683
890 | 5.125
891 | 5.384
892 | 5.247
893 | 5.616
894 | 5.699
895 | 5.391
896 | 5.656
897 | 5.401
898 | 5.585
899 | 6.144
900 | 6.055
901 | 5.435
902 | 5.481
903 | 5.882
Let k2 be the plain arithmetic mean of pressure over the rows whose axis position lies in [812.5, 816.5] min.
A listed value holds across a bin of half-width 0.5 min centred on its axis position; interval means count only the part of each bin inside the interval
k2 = 4.6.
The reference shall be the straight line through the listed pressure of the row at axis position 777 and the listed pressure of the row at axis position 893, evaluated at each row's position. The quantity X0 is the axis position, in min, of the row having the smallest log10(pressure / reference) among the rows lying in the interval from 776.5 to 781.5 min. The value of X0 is 781 min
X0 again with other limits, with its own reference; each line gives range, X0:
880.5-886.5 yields 883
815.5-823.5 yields 822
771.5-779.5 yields 778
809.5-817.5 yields 817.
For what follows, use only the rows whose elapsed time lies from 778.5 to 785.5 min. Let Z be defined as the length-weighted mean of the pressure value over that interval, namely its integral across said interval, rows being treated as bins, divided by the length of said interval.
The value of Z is 3.15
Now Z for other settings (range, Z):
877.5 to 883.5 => 5.09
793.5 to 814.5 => 4.38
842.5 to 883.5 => 4.32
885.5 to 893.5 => 5.36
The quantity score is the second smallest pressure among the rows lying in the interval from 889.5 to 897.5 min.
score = 5.247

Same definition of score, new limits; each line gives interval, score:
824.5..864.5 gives 3.665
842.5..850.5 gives 3.875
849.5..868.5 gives 3.685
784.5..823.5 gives 3.415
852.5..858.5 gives 3.685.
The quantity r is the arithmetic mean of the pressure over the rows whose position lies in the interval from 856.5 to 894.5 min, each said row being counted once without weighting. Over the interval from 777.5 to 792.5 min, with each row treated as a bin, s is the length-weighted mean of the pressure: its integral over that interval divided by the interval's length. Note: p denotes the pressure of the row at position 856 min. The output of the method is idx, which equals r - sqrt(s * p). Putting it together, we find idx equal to 1.1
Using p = 4.035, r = 4.75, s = 3.4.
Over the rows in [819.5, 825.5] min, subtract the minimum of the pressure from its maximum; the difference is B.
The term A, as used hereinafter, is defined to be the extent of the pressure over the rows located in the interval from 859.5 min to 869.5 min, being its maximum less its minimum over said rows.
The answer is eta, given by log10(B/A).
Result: 0.043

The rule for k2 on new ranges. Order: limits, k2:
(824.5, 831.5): 4.3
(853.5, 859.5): 3.9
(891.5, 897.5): 5.5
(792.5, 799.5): 4.3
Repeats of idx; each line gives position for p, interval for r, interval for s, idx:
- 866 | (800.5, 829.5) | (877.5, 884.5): -0.2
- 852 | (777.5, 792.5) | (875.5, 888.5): -1.1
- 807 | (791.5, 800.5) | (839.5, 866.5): 0.1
